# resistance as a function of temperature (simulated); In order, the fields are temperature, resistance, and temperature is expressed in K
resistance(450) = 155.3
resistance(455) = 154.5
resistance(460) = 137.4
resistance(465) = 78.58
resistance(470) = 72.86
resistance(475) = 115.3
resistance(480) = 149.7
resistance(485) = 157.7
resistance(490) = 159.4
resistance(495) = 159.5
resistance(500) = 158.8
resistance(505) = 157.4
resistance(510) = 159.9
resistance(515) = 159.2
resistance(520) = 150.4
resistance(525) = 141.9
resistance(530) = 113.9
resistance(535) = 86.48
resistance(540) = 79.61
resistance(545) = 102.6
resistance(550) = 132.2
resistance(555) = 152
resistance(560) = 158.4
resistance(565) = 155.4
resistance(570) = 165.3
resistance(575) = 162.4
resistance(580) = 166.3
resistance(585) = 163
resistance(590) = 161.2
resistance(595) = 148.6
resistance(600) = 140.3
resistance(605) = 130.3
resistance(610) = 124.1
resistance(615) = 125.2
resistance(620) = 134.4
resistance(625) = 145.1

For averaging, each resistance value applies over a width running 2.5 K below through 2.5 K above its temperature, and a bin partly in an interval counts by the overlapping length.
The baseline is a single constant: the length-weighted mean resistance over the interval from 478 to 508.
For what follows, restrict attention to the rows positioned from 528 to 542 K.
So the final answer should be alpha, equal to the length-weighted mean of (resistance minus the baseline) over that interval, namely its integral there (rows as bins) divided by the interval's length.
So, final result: -64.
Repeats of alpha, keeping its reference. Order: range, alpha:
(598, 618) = -27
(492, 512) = 2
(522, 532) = -28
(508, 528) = -6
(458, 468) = -52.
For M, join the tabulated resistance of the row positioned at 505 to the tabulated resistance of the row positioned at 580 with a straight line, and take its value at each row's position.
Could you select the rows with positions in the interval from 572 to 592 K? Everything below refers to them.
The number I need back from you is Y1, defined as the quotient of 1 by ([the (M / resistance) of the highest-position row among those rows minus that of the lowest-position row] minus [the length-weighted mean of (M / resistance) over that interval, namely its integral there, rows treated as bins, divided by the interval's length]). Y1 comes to -1.00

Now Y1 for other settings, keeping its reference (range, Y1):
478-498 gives -0.96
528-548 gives -0.65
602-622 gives -0.74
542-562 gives -0.56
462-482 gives -0.40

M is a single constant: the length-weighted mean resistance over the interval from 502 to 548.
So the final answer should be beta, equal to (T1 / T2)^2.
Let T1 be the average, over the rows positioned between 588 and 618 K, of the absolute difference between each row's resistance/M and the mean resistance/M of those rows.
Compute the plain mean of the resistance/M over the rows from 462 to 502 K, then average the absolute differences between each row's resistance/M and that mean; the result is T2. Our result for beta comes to 0.1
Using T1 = 0.09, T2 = 0.25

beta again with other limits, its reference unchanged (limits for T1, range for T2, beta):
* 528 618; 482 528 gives 26.2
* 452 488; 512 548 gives 1.2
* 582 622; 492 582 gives 0.3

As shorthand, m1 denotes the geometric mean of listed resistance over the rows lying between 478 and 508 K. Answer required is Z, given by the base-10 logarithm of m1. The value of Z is 2.20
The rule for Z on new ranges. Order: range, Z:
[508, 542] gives 2.09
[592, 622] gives 2.13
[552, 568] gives 2.19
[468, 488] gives 2.07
